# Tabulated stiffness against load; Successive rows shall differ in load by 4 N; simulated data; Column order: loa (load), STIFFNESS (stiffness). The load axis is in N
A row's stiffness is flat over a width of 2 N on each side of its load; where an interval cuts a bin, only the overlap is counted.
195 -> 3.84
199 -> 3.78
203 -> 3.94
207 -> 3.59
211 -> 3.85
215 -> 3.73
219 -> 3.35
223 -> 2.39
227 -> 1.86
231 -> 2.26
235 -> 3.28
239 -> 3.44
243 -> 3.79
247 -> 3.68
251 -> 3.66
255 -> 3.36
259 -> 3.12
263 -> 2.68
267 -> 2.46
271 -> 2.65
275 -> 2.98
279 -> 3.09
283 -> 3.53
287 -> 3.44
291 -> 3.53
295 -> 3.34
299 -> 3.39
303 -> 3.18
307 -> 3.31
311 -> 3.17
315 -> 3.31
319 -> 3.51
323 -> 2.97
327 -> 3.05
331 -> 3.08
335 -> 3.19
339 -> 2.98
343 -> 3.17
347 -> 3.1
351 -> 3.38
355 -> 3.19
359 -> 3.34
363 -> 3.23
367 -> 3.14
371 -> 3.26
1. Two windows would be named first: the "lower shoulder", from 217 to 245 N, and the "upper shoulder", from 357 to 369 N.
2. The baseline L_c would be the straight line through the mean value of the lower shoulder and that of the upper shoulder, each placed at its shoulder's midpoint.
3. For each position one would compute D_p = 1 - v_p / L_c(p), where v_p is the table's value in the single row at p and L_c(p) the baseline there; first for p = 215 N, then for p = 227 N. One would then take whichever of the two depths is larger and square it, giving 0.129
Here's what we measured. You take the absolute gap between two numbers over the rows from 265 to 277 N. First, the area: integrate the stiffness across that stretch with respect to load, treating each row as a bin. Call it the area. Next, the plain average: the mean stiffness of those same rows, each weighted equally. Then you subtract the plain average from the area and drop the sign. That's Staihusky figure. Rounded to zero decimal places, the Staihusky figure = 30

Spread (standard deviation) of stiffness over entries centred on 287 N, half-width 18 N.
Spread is 0.3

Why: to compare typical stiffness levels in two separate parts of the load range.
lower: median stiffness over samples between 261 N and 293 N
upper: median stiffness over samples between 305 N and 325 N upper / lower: 1.1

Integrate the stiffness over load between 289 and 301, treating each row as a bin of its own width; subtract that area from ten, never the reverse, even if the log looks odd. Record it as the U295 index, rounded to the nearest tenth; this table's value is -31.0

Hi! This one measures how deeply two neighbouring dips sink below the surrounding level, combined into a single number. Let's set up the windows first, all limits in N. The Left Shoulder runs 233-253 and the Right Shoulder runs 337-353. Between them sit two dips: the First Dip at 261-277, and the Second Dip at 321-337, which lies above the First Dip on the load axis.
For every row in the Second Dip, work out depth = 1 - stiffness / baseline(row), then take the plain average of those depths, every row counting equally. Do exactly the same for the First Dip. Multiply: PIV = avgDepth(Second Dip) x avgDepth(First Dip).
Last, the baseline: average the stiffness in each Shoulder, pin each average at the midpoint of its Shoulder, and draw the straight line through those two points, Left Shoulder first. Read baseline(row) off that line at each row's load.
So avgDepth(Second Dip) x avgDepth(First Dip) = 0.0103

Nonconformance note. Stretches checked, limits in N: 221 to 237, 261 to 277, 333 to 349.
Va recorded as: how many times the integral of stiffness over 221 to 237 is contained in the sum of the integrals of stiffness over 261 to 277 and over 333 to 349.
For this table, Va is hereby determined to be 2.37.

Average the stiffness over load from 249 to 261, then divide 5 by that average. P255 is 1.48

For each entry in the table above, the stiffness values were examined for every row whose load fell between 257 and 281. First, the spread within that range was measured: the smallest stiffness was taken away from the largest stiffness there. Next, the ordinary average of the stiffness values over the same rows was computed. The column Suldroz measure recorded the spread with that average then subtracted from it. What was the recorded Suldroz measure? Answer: -2.2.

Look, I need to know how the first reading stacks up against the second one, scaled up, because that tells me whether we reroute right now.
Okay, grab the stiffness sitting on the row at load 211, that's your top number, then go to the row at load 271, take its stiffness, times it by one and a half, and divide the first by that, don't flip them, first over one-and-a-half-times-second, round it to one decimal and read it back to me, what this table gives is 1.0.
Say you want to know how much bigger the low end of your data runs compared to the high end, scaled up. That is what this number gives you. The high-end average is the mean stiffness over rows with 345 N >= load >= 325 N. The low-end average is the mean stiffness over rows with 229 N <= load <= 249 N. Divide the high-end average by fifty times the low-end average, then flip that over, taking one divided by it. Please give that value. 53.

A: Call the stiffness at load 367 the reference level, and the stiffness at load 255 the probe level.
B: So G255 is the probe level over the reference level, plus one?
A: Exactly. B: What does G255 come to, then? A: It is 2.07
